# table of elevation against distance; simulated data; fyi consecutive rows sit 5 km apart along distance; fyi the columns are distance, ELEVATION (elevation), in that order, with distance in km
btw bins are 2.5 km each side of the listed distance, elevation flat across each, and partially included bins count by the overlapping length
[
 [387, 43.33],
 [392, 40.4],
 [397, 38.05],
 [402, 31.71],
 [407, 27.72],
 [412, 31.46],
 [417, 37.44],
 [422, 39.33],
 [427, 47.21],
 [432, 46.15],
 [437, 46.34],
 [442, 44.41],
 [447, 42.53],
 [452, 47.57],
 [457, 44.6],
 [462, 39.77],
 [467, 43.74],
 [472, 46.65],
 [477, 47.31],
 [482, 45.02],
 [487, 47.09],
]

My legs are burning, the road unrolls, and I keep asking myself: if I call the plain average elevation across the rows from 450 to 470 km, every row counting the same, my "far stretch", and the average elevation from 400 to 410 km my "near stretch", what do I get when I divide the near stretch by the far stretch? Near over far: 0.68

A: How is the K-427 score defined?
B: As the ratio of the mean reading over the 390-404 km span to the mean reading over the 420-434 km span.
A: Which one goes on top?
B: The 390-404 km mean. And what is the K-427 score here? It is 0.83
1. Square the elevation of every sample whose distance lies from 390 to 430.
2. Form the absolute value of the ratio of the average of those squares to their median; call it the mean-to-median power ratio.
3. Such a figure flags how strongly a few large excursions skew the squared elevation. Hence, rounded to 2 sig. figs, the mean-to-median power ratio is 0.97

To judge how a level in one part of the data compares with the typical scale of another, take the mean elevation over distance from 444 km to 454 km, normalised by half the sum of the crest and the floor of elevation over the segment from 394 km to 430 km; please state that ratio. 1.20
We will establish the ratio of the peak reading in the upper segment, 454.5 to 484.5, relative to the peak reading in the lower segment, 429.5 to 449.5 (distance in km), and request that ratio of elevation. 1.02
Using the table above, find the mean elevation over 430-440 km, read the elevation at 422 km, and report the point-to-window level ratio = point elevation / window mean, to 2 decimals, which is 0.85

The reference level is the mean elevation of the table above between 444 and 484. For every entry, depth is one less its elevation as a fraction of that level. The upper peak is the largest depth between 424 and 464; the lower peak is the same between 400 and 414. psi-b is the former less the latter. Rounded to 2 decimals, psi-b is -0.27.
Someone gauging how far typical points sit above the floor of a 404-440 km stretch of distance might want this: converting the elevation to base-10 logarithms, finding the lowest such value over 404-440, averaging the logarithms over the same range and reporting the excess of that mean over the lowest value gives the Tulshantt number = 0.14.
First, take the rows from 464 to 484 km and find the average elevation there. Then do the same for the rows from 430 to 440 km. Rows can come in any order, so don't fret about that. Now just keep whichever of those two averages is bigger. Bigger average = 46.2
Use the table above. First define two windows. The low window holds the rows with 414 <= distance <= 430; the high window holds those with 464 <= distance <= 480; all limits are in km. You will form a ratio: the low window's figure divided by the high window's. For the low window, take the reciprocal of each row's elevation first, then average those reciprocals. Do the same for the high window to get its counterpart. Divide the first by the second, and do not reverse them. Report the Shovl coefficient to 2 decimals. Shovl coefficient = 1.12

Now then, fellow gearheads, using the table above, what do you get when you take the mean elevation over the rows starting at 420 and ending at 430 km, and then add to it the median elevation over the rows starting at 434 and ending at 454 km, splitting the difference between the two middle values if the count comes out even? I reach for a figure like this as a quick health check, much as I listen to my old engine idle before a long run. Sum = 89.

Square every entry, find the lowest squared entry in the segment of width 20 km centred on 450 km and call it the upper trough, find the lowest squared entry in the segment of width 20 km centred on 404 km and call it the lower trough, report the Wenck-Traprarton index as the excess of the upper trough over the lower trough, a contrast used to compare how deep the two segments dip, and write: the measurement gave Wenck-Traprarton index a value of 1040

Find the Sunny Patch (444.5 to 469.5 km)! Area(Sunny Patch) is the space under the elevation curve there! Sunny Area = 1091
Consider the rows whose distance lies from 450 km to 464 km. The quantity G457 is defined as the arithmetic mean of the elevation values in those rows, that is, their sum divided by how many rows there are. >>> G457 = 44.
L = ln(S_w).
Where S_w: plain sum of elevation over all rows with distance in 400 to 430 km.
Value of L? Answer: 5.37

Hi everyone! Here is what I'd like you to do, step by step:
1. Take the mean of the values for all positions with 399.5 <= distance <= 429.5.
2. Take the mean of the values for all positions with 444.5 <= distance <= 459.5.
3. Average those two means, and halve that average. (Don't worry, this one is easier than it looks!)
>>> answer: 20.2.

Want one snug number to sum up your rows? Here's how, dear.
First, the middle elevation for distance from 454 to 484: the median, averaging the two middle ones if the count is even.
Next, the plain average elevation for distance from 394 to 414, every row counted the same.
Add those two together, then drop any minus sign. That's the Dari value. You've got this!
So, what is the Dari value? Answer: 77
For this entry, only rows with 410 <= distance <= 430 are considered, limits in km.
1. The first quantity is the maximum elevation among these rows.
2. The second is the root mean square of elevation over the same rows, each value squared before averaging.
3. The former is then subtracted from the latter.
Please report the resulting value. -7.9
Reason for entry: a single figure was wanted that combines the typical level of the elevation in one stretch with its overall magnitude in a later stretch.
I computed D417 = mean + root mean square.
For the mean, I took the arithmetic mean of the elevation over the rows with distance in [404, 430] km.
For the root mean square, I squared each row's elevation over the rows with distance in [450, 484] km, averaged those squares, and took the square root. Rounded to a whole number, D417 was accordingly 82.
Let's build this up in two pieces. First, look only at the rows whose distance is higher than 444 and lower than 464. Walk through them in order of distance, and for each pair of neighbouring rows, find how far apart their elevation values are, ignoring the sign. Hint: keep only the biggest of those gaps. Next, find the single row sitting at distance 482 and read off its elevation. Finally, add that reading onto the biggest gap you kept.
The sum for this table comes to 50.1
